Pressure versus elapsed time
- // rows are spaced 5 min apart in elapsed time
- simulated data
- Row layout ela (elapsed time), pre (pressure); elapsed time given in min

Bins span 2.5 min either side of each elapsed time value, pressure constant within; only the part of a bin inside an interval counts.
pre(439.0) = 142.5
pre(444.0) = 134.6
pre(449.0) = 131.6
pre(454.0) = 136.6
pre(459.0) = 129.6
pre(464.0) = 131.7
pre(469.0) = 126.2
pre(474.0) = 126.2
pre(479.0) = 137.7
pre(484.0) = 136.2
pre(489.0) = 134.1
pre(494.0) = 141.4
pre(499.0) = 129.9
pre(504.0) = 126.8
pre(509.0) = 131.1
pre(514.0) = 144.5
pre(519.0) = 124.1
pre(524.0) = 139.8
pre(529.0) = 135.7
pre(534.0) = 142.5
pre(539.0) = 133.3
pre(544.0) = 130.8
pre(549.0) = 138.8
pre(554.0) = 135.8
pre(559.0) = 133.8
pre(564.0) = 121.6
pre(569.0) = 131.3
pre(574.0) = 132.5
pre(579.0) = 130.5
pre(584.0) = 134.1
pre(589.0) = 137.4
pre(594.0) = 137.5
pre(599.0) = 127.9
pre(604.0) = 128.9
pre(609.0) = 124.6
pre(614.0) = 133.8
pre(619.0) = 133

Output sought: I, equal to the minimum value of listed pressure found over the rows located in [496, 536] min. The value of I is 124.1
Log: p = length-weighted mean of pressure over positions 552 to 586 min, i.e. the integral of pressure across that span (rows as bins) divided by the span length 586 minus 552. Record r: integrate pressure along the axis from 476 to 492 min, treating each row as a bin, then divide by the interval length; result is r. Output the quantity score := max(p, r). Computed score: 136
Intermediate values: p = 131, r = 136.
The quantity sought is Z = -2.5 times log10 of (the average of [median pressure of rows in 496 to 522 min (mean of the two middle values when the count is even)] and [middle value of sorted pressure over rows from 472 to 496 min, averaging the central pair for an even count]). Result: -5.31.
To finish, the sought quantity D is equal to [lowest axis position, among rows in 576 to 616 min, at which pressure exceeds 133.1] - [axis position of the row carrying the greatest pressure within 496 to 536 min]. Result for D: 70 min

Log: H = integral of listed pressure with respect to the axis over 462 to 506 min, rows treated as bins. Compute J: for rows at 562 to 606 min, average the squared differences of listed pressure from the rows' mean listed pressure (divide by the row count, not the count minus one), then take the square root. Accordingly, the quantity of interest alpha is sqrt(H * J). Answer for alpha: 165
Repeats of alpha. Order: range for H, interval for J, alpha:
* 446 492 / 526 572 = 183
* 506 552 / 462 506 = 180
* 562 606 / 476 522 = 191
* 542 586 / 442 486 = 154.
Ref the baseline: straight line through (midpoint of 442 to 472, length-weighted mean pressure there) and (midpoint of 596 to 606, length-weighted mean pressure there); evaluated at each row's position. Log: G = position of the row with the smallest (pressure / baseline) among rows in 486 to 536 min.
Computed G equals 519.0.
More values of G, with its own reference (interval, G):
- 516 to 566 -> 564.0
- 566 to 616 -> 609.0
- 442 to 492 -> 469.0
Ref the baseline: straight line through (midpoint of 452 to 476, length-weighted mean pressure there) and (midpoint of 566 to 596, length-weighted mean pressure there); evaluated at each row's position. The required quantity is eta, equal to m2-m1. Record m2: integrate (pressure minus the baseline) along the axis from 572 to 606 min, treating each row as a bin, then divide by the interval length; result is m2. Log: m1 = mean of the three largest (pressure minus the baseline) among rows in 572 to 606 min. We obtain -3.6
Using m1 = 2.5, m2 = -1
